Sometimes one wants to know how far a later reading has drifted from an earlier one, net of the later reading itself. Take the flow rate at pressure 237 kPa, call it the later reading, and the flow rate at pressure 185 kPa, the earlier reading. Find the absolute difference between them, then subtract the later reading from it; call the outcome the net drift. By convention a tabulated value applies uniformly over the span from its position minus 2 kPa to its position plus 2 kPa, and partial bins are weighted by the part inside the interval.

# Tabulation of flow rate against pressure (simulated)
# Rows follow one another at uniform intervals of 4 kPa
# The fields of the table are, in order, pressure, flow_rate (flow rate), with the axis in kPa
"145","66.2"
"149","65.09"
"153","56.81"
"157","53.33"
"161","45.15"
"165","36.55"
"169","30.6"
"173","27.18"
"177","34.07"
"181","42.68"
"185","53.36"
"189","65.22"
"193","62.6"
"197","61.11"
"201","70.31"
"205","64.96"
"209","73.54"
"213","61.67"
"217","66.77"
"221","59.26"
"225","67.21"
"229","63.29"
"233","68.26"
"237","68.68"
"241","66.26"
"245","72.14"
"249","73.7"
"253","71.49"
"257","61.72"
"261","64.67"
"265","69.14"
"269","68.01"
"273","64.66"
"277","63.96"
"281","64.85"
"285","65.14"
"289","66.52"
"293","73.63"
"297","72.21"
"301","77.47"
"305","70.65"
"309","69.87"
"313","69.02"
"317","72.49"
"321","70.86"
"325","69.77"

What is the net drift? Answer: -53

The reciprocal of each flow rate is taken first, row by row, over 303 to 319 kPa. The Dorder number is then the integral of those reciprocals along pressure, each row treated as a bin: 0.227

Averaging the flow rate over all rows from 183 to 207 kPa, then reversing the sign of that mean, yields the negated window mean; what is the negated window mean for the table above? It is -63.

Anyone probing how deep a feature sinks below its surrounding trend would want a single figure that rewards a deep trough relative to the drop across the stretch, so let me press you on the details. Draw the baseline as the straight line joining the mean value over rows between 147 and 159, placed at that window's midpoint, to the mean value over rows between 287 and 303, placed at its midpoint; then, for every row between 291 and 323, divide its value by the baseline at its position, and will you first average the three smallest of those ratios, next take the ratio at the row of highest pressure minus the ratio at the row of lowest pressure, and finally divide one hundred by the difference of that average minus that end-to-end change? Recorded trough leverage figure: 99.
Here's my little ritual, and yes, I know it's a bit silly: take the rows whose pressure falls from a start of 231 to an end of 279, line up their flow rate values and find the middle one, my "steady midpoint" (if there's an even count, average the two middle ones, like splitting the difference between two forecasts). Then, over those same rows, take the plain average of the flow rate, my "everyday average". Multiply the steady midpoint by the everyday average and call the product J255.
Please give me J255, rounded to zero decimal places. 4614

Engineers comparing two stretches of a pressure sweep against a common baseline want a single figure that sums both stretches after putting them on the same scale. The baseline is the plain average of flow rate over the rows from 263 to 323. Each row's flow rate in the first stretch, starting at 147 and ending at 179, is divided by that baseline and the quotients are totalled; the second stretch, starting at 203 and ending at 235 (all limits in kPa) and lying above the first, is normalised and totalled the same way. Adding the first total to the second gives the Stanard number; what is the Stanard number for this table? 12.6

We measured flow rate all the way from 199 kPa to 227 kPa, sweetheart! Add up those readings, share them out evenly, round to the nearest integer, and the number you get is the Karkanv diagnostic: 66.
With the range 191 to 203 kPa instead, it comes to 65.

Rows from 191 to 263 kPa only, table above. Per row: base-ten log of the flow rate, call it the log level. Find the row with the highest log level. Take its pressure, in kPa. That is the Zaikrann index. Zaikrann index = 249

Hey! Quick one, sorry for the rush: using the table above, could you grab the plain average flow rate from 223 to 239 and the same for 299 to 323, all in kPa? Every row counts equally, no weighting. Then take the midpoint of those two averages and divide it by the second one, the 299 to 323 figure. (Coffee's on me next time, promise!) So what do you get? 0.97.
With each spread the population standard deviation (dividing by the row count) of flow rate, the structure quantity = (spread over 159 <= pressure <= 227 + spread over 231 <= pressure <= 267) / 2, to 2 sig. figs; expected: 9.1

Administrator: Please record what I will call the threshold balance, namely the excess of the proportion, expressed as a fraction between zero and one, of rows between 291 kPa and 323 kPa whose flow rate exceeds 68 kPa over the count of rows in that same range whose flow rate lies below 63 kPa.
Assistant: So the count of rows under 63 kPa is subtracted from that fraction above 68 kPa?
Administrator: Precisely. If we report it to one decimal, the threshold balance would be 1.0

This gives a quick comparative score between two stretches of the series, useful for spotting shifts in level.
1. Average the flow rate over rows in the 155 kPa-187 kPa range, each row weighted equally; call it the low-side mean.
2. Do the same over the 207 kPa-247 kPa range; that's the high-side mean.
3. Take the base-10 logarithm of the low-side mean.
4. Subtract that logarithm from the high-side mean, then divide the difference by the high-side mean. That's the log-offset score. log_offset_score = 0.976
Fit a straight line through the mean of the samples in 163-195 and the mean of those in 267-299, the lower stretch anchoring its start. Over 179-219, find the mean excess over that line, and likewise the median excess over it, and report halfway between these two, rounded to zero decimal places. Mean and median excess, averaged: 14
